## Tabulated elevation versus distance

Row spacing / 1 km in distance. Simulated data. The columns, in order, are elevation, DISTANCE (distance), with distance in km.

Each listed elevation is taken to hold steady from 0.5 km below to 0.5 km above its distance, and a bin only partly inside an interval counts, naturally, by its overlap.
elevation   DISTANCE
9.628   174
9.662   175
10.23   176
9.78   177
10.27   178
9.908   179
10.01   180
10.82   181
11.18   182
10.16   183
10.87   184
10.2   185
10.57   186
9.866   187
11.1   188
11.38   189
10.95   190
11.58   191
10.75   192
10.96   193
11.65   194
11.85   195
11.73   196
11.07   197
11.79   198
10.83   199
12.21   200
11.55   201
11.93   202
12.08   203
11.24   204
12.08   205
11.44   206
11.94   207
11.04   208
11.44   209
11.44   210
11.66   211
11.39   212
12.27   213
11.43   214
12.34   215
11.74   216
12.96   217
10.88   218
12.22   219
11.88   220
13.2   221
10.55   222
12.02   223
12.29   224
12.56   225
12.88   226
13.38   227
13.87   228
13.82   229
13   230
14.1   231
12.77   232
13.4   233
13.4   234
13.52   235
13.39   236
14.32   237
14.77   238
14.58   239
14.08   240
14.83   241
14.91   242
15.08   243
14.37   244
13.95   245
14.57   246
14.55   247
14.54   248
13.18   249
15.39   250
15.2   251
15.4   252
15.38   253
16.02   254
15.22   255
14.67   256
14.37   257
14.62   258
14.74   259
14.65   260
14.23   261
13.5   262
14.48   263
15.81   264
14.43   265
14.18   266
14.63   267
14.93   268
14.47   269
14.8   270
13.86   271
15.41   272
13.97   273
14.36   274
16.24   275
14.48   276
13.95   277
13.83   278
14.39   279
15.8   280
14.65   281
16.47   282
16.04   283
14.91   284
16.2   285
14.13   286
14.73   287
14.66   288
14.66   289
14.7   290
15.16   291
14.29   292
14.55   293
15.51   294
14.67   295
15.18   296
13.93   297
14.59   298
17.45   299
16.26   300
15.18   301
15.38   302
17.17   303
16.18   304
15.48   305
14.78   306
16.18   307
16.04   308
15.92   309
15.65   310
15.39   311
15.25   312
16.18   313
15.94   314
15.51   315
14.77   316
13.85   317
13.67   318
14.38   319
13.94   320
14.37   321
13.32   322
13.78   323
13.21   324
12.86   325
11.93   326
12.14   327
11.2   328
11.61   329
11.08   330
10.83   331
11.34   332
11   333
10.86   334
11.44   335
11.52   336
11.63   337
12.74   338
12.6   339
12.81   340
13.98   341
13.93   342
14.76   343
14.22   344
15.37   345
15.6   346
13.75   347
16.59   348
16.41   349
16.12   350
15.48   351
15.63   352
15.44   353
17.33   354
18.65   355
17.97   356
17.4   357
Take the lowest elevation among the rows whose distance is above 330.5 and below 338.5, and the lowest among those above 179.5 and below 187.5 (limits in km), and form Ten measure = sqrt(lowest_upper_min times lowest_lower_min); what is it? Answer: 10.3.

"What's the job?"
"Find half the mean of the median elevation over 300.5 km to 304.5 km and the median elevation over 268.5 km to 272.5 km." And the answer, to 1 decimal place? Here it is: 7.6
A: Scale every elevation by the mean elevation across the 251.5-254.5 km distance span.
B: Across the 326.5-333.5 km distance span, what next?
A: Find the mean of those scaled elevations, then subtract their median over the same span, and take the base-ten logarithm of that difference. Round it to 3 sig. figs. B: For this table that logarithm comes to -2.14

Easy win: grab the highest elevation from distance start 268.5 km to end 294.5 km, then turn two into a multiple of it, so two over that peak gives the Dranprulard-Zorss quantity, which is 0.121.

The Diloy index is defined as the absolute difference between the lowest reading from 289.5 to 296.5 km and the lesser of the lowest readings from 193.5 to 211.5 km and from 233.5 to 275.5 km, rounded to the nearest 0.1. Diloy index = 3.5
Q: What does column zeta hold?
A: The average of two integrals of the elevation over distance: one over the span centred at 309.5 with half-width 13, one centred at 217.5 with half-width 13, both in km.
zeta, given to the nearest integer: 356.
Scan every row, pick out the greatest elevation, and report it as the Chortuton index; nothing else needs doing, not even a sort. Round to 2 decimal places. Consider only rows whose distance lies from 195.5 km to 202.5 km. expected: 12.21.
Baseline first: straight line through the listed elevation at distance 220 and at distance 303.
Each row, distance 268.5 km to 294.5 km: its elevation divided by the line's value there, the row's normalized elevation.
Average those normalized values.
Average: 0.94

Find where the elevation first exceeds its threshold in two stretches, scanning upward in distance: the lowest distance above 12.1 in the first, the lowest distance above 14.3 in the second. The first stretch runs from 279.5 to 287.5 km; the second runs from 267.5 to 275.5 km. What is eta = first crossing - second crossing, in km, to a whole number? 12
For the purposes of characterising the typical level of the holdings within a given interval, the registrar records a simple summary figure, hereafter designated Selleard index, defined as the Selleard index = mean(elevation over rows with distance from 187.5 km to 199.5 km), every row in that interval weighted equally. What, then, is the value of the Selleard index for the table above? 11.3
